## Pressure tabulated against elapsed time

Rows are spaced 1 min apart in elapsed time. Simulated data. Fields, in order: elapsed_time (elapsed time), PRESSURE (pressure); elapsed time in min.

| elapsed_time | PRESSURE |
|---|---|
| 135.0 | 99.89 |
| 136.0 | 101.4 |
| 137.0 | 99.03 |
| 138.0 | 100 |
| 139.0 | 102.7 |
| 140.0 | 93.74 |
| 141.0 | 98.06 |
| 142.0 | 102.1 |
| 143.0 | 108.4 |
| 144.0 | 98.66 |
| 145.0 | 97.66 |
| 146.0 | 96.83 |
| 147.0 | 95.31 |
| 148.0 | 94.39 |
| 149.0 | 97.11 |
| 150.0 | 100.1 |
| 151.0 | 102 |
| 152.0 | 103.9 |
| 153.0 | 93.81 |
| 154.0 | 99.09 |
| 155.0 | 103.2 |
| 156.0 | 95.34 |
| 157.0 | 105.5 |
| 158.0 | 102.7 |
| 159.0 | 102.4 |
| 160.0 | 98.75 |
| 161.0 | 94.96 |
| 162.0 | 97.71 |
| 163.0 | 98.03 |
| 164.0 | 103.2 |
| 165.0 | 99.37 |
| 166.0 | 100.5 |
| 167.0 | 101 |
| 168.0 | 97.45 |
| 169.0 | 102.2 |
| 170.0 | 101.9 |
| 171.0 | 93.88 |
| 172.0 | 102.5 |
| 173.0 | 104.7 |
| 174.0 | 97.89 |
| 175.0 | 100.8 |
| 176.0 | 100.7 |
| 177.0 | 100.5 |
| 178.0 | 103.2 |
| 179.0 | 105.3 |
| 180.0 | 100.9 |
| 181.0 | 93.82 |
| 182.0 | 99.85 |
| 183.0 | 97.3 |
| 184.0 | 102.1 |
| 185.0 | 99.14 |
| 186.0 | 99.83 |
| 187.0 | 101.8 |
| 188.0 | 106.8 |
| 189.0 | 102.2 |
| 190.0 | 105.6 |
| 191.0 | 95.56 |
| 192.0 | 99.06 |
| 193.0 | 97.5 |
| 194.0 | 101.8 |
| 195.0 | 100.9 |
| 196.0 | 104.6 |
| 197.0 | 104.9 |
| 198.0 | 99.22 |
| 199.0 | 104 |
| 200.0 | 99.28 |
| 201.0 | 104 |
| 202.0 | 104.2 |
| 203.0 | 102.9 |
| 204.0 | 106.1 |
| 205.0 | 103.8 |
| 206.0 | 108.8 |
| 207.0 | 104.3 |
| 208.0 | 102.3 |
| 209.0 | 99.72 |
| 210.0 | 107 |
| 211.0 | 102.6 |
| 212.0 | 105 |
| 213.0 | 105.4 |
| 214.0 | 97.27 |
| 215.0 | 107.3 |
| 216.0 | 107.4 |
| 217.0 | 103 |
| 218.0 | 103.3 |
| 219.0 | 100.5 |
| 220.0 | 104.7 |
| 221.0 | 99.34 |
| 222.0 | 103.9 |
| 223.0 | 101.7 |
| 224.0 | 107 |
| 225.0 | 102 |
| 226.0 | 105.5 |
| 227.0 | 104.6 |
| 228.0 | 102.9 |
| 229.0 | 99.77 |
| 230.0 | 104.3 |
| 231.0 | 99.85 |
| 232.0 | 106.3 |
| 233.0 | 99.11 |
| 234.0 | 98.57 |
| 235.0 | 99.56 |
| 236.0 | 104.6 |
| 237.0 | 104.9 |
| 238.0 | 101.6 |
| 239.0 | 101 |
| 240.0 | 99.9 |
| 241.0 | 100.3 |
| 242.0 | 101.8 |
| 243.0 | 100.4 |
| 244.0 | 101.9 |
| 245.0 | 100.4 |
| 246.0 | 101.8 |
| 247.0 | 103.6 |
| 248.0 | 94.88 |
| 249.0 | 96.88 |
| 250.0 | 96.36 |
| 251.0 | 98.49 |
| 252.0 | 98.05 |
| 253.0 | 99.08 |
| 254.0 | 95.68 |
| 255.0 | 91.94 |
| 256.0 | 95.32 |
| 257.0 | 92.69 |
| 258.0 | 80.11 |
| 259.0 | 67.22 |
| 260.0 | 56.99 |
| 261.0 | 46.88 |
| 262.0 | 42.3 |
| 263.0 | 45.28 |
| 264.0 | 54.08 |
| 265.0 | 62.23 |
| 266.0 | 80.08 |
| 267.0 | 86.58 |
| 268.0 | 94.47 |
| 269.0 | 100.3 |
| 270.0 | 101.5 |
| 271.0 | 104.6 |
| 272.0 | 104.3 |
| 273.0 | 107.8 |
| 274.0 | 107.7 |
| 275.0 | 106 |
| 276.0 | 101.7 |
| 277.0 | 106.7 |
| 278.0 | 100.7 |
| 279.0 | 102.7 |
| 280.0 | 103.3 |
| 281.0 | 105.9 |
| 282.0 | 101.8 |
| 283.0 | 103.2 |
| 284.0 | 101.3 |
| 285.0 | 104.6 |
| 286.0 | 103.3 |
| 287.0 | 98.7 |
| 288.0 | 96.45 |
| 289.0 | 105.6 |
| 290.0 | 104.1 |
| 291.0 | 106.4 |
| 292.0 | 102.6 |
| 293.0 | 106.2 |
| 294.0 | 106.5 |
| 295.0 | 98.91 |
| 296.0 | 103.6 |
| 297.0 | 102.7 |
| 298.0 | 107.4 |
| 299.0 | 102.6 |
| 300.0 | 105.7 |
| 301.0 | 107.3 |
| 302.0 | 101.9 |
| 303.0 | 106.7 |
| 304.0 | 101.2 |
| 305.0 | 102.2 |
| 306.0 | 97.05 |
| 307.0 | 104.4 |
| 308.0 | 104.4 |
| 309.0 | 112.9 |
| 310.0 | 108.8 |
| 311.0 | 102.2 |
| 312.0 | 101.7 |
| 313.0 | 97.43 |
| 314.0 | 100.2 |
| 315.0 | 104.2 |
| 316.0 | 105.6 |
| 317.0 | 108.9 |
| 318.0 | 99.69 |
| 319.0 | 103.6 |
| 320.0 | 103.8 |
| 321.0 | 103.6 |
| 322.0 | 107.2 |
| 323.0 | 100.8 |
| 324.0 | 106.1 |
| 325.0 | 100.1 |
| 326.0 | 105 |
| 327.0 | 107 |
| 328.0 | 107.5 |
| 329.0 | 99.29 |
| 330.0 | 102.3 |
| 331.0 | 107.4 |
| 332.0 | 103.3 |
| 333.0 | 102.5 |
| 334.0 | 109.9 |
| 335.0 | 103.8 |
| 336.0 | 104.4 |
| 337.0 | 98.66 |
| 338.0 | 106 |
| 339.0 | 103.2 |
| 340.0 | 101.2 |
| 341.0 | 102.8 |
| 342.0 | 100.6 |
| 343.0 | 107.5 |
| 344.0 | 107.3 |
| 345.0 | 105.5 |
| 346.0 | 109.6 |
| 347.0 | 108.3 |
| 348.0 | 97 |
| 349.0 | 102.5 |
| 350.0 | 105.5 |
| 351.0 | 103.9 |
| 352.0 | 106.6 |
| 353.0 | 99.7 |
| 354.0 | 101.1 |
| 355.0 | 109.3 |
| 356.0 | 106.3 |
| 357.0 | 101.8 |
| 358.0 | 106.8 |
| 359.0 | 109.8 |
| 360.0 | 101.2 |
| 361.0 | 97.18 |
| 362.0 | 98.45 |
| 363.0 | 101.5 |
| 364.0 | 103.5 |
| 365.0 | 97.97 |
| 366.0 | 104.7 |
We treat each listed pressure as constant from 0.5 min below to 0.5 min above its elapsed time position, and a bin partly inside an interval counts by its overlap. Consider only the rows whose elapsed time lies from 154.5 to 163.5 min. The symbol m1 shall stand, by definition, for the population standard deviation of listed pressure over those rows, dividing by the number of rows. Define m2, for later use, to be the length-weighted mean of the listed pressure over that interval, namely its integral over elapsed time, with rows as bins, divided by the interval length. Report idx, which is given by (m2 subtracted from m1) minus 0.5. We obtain -97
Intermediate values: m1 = 3.51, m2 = 99.8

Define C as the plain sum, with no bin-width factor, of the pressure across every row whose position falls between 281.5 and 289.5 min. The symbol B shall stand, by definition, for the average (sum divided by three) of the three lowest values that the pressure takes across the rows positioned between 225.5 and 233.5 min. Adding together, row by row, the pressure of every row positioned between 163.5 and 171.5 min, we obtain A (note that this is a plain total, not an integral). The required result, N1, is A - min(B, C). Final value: 700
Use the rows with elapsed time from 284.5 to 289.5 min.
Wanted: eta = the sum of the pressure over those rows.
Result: 509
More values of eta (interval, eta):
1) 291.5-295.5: 414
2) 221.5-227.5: 625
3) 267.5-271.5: 401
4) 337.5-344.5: 729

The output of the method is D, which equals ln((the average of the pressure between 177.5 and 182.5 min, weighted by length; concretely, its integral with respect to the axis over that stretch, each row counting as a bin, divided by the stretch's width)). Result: 4.61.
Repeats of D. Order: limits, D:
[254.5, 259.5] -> 4.45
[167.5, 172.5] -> 4.60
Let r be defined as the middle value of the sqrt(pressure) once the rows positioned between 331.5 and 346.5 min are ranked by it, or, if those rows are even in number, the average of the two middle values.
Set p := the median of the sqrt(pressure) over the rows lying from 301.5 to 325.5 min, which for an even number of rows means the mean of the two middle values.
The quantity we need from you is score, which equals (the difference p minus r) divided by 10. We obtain -0.001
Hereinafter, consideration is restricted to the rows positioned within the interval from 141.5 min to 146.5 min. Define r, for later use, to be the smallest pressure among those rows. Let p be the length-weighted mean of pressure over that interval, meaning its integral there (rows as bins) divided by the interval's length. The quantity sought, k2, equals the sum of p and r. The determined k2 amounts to 198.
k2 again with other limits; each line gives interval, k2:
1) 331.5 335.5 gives 207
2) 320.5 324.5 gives 205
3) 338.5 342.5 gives 203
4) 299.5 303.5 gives 207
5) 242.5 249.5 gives 195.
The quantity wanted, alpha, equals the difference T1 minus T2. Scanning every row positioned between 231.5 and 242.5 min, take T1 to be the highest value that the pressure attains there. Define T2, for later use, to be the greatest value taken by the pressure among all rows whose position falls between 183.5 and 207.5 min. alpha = -2.5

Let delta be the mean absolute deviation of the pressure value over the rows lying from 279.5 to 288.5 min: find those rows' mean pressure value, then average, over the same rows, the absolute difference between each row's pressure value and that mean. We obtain 2.2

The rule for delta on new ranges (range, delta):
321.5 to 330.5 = 2.9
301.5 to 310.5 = 3.4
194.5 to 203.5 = 1.9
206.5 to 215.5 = 2.6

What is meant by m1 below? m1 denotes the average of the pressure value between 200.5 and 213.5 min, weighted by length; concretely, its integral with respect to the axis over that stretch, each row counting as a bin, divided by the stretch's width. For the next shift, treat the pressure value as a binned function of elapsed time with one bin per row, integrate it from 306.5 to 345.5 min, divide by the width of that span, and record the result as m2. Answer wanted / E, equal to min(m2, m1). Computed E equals 104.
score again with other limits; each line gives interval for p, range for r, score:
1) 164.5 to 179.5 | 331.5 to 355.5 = -0.015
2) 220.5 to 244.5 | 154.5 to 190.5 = 0.004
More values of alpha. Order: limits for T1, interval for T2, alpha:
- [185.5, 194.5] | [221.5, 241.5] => -0.2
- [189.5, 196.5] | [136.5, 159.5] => -2.8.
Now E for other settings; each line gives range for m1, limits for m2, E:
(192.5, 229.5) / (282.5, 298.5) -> 103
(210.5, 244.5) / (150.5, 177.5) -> 100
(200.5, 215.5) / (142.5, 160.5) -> 100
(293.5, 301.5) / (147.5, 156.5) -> 99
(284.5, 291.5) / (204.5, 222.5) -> 103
